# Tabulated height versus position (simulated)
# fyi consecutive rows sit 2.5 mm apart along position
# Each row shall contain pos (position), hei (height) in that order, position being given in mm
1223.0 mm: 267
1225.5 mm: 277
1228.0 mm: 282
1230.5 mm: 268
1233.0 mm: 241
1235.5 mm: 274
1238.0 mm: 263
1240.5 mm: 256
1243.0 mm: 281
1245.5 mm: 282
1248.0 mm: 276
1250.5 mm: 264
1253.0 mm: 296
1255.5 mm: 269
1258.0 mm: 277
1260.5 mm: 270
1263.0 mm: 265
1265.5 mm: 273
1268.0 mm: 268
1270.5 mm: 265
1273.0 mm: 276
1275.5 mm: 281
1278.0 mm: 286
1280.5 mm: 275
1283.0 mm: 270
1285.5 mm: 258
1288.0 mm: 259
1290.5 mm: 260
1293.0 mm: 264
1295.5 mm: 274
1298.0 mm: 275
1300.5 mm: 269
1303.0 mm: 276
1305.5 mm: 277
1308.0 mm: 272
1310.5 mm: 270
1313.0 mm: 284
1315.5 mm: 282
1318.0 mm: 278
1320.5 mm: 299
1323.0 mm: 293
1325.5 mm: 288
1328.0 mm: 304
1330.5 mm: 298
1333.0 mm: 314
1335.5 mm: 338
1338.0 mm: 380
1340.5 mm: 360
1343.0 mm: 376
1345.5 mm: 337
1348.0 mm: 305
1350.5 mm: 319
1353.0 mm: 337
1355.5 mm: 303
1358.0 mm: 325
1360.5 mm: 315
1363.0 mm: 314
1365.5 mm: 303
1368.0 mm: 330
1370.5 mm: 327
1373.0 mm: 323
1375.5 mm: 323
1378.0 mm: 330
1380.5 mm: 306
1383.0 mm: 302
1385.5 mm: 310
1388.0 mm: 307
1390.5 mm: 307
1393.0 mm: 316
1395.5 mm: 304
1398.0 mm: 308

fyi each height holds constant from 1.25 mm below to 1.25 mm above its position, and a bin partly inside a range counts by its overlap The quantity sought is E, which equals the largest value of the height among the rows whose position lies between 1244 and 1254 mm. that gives 296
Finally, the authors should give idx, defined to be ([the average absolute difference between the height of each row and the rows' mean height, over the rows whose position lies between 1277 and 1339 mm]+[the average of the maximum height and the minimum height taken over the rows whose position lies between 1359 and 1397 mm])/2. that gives 167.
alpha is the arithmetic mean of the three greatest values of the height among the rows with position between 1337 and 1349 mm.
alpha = 372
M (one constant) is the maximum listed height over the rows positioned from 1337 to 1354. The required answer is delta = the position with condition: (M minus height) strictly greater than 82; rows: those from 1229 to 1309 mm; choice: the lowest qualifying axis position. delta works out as 1230.5 mm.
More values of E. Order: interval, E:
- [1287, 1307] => 277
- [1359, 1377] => 330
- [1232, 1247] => 282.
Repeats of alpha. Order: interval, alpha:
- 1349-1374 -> 331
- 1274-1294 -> 281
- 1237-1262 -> 286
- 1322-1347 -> 372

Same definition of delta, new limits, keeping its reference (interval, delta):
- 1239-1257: 1240.5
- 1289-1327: 1290.5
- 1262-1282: 1263.0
